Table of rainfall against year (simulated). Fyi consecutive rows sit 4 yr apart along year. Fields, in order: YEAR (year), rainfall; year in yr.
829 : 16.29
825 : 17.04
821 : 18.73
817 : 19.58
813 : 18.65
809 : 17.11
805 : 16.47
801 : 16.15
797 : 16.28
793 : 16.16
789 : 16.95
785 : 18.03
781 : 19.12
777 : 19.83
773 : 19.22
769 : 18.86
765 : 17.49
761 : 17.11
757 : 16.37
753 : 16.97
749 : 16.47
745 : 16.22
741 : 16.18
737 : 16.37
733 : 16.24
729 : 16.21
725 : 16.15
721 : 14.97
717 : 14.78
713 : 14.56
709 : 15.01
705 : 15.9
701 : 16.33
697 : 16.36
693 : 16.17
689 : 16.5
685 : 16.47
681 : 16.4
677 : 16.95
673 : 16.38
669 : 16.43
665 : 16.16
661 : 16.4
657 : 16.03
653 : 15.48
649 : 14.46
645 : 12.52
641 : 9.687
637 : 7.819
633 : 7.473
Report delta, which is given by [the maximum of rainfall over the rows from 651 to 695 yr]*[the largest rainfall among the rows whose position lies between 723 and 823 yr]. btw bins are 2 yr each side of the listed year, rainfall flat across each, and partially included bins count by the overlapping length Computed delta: 336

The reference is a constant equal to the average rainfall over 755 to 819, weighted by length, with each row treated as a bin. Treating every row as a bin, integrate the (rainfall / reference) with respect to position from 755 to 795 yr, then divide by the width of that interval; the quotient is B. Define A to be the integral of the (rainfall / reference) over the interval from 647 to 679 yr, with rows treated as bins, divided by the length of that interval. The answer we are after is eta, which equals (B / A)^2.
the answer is 1.25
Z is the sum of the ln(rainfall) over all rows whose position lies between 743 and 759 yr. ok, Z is 11.2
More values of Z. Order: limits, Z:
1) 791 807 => 11.2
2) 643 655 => 7.9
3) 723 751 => 19.5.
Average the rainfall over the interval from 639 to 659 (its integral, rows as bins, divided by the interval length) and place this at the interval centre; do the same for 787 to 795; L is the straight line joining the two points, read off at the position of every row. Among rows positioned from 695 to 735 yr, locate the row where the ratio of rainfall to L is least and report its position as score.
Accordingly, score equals 713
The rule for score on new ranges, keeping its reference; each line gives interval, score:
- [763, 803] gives 801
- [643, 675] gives 645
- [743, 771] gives 757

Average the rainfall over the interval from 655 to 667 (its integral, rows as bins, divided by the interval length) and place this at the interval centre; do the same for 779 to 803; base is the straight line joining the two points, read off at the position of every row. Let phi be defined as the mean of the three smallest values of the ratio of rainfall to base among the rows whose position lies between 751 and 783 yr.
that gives 1.00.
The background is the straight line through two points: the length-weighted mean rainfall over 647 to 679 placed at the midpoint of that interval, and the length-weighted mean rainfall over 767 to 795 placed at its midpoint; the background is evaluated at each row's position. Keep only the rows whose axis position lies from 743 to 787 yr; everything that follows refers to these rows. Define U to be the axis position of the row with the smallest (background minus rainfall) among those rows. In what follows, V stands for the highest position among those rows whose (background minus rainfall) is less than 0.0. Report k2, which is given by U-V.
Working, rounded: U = 777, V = 781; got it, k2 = -4 yr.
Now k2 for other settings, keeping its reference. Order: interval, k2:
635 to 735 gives -8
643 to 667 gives -4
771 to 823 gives -40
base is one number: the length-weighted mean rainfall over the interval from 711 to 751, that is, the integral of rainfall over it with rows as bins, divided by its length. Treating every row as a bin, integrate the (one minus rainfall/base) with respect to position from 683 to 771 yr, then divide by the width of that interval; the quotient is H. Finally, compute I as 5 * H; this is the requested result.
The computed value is -0.1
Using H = -0.028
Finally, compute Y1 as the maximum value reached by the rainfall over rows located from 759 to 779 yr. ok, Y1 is 19.83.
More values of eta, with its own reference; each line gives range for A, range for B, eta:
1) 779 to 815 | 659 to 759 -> 0.88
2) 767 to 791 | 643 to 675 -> 0.69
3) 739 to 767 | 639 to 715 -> 0.86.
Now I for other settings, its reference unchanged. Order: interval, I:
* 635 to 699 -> 0.3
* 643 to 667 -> 0.2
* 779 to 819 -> -0.5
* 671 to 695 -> -0.2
